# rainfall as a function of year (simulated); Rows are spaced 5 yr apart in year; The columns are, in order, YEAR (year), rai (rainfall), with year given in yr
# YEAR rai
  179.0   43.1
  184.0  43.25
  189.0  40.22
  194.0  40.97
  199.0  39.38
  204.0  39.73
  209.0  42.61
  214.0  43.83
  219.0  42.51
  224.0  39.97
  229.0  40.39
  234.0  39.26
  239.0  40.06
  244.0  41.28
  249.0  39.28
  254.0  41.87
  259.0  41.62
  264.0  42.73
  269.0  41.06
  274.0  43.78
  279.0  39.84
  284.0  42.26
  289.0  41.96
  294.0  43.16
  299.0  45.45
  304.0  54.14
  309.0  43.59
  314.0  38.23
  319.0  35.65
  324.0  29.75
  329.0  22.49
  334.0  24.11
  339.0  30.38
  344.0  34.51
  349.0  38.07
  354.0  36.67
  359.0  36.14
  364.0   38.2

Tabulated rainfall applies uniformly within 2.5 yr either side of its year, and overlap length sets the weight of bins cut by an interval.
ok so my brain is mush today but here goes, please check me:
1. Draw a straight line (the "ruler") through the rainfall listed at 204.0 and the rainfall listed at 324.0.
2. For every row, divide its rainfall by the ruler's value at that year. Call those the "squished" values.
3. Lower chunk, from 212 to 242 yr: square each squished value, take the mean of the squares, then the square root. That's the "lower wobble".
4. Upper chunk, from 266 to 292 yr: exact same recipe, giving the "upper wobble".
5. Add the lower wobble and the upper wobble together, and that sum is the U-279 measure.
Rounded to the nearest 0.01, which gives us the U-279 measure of 2.33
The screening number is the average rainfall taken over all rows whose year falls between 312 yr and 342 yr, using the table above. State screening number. 30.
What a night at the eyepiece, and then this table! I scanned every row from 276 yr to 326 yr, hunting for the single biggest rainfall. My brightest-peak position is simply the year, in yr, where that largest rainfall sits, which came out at 304.0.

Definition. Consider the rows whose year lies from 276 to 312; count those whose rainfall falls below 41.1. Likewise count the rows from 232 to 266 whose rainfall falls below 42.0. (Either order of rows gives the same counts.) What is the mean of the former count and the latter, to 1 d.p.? 3.5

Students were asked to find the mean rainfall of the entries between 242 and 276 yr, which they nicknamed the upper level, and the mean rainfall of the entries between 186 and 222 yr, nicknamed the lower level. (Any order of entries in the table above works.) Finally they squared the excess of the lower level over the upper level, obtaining 0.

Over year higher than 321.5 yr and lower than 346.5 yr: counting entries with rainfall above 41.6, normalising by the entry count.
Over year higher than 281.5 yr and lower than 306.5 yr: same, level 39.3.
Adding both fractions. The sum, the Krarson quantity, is 1.00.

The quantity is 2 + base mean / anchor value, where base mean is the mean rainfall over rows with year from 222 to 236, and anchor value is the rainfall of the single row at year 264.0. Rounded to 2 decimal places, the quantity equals 2.93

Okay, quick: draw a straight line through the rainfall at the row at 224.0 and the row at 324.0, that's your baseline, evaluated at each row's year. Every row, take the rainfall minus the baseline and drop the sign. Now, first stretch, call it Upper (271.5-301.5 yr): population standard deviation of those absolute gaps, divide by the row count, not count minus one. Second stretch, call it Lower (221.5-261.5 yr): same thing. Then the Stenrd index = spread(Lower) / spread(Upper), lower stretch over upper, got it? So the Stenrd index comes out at 0.8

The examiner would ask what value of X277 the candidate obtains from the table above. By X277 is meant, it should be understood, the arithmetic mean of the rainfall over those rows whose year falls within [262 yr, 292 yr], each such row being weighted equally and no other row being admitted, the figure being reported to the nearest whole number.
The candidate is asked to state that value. 42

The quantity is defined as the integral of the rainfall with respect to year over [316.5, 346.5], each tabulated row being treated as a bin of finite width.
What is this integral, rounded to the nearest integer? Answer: 884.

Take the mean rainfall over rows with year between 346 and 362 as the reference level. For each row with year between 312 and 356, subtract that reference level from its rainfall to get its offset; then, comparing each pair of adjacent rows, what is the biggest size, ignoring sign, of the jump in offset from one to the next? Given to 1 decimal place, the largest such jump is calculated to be 7.3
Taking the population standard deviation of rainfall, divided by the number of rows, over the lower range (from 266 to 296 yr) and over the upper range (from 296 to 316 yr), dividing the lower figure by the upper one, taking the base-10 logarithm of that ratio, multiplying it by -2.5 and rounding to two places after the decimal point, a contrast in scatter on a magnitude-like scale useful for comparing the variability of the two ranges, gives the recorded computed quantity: 1.61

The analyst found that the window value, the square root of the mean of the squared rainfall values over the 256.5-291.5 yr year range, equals 41.9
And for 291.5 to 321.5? 43.8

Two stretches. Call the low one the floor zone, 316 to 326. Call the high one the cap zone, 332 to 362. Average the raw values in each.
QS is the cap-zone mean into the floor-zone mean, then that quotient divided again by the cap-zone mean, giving 0.029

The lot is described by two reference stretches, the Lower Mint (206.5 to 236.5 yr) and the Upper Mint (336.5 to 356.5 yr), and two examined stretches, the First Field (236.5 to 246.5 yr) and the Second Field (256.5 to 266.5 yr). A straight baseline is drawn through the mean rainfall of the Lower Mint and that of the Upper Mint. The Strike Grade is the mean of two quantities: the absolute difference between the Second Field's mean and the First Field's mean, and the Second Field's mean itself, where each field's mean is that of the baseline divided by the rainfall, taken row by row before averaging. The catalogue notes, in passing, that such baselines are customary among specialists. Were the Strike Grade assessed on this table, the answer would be 0.50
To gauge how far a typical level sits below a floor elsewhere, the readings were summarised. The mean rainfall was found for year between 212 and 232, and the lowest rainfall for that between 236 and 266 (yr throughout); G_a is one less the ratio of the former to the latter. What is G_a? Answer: -0.1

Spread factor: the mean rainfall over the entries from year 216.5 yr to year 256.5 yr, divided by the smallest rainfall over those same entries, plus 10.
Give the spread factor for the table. 11.0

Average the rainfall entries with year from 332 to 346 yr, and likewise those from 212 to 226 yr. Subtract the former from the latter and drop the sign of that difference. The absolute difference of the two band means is 12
